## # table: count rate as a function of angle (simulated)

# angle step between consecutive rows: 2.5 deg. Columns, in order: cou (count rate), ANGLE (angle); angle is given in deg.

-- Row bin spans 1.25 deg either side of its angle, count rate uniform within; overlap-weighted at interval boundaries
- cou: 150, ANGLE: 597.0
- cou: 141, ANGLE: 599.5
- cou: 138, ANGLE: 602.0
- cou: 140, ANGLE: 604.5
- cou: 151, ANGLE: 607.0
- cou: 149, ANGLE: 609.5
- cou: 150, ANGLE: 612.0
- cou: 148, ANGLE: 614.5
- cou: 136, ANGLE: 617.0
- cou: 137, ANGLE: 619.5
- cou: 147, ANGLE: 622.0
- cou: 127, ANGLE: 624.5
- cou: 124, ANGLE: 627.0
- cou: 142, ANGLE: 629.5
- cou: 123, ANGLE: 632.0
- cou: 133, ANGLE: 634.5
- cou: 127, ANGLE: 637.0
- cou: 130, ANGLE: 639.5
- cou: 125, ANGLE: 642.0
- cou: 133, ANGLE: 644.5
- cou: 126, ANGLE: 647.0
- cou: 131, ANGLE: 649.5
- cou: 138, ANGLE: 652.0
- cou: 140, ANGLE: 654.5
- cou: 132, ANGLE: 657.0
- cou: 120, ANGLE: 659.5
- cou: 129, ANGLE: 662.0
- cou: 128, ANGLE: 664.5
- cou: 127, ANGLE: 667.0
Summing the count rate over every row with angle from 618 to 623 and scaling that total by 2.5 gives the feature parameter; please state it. 710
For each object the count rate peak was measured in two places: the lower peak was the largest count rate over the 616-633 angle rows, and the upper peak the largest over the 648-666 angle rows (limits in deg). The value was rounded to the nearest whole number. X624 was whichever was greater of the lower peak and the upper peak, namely 147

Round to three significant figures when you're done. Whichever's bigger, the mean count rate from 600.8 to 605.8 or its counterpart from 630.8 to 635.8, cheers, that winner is 139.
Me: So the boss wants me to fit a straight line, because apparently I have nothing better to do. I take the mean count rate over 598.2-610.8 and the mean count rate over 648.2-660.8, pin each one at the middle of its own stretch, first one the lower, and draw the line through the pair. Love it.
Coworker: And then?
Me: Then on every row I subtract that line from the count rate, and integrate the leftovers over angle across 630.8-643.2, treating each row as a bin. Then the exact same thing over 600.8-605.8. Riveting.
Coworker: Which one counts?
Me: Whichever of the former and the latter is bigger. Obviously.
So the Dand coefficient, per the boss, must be -25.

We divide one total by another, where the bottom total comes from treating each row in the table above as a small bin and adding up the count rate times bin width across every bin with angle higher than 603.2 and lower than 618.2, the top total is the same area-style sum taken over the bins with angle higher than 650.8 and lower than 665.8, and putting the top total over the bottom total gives 0.90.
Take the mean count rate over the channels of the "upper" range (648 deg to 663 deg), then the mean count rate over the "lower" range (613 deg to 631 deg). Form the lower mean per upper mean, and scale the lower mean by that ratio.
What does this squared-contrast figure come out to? 143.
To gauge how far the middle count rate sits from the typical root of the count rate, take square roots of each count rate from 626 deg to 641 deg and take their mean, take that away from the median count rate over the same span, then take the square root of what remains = 10.8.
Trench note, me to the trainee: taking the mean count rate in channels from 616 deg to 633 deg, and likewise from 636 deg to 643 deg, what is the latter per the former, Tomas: 0.95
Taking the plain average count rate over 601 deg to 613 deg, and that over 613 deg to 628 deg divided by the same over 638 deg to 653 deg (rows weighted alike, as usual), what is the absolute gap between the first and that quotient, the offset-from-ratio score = 144.6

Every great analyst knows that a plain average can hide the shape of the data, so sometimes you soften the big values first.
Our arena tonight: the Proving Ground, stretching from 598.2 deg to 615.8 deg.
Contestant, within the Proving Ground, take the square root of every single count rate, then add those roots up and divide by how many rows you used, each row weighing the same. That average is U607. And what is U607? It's 12.1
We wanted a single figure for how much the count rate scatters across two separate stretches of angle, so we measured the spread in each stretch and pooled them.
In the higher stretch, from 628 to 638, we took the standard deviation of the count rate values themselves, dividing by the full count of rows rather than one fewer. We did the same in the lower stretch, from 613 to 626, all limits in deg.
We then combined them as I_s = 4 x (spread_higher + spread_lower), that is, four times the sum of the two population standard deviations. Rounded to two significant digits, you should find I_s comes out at 60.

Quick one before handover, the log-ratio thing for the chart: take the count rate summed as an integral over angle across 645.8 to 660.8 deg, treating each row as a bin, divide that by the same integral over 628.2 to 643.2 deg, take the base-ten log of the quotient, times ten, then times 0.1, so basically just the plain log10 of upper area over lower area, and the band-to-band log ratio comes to 0.00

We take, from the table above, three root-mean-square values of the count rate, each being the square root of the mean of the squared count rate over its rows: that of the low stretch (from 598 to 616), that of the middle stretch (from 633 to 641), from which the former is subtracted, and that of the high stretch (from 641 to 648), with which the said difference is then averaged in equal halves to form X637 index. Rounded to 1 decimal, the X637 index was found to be 56.4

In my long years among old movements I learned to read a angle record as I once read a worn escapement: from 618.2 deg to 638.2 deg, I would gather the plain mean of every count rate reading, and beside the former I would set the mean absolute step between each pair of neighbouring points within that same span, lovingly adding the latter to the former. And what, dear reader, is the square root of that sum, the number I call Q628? 12.0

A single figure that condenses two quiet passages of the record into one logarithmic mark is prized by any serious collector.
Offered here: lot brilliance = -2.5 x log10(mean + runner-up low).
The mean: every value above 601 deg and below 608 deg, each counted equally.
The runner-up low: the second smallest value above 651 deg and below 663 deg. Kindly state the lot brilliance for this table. -6.086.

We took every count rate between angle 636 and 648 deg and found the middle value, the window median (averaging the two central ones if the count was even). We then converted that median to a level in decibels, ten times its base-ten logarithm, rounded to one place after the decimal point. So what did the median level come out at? 21.0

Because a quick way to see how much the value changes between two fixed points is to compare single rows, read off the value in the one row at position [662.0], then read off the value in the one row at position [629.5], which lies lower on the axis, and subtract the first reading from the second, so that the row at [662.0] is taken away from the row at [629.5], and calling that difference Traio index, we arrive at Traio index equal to 13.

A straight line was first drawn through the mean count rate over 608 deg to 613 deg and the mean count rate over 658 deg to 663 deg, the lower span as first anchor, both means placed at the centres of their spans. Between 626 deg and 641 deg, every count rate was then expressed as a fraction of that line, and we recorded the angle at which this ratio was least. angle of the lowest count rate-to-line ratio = 627.0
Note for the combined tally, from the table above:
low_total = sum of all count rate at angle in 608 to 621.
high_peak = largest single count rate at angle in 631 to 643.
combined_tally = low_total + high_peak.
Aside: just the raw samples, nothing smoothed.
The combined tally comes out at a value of 853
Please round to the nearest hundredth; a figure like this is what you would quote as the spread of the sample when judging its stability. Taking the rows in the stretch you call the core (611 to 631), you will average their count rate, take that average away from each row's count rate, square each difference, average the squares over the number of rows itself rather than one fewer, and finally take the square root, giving 9.06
